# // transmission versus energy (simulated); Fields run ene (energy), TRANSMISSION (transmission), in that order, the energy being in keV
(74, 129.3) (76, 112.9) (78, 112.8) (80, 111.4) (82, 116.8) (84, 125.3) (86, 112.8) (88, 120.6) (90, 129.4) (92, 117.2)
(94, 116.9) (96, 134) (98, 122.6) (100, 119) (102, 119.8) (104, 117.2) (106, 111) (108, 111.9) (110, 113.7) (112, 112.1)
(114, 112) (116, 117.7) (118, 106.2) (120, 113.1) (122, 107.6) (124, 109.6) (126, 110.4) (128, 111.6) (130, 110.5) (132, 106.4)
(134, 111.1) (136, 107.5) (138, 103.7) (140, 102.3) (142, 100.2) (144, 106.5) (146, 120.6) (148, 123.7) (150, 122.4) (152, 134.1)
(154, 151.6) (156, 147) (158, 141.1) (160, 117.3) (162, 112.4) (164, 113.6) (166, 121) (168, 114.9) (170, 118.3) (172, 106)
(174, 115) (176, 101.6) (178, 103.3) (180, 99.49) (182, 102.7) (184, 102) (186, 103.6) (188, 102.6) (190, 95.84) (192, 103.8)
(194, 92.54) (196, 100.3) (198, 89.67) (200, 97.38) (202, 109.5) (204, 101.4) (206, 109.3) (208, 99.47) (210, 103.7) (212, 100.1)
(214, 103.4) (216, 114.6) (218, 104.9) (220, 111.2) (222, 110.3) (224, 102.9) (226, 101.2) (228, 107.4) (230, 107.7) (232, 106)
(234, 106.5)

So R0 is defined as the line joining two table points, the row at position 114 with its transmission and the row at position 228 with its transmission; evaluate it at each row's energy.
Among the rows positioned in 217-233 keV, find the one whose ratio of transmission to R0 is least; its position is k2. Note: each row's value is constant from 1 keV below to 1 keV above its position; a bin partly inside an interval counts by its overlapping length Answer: 226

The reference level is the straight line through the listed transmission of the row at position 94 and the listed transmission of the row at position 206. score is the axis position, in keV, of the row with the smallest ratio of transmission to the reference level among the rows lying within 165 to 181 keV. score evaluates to 180 keV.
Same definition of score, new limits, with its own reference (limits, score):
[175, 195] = 194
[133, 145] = 142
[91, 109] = 106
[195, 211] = 198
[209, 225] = 212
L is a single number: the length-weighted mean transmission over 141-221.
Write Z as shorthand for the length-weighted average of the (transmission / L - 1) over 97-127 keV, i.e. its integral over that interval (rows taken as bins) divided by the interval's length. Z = 0.03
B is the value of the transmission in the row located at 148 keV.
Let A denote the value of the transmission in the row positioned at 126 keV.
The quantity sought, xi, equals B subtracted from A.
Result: -13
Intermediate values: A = 110.4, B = 123.7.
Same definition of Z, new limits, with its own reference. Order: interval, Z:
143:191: 0.05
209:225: -0.04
